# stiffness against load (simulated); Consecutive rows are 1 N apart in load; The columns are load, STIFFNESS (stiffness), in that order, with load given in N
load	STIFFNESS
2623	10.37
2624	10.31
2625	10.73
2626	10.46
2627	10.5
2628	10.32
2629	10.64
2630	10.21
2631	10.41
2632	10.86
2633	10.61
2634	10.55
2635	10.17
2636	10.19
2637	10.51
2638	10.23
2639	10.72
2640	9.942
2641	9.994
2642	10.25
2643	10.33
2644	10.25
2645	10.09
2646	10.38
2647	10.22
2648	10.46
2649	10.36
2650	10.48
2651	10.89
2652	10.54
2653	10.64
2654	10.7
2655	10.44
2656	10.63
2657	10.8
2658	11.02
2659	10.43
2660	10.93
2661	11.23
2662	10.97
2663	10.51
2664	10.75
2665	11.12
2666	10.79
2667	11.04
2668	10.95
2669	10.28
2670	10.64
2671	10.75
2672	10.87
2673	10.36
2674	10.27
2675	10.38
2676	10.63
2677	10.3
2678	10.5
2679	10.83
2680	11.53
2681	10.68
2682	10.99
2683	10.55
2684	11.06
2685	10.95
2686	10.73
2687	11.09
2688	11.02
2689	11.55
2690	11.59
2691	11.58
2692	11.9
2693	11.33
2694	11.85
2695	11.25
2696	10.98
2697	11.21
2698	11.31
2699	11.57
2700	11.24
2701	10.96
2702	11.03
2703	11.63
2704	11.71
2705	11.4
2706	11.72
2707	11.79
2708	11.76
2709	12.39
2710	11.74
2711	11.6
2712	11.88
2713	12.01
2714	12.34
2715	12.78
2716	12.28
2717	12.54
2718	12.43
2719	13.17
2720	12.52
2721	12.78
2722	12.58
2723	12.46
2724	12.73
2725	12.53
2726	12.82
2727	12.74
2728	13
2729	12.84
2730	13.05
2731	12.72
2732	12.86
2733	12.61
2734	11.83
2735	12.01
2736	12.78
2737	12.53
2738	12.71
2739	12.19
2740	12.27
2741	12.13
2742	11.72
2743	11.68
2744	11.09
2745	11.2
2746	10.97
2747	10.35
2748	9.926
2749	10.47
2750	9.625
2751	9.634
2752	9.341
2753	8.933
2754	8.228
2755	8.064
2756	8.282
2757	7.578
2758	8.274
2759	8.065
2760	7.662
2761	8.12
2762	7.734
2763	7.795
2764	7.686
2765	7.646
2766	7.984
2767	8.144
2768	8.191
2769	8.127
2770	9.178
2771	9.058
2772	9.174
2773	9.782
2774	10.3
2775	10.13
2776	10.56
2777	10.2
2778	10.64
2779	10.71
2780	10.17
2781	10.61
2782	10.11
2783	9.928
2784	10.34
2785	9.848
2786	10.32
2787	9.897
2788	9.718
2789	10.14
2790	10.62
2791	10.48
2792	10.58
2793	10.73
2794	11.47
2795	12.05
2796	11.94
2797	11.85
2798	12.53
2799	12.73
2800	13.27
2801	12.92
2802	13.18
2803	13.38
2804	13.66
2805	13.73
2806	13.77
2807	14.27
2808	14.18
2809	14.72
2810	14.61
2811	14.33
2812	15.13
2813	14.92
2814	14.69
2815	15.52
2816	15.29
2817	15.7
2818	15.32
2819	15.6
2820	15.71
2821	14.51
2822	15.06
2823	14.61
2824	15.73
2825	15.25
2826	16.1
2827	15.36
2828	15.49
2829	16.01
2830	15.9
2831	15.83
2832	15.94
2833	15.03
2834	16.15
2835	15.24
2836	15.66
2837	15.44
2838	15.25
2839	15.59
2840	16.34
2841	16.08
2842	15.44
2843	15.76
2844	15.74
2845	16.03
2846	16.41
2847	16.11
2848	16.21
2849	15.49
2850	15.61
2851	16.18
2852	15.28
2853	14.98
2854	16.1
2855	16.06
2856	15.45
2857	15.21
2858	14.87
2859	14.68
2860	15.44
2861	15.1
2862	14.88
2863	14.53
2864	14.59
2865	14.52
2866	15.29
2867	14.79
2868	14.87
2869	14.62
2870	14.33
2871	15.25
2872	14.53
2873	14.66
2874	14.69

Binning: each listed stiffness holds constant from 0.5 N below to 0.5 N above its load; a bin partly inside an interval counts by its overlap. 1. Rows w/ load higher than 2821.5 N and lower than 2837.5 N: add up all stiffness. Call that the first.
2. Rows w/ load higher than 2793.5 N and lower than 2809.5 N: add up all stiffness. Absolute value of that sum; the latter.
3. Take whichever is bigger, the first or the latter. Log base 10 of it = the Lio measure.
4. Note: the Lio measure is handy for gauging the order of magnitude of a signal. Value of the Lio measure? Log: 2.40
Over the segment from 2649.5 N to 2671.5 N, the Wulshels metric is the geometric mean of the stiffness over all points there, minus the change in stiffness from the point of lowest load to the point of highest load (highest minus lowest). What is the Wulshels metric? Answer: 10.5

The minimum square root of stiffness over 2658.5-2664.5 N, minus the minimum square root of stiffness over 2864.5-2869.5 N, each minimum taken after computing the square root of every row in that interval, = -0.6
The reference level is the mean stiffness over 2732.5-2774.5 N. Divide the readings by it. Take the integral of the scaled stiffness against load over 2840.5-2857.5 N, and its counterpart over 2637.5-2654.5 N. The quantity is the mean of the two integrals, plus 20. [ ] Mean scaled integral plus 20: 42.7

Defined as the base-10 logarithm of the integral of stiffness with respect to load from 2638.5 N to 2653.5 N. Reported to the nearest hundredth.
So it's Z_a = 2.19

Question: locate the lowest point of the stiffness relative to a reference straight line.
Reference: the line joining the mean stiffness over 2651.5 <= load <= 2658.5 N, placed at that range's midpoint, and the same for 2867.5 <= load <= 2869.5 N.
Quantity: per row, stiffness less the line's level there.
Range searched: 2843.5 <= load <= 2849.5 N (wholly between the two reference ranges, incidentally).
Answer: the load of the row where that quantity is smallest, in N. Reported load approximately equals 2849 N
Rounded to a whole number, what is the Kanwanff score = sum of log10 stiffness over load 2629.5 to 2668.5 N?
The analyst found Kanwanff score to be 40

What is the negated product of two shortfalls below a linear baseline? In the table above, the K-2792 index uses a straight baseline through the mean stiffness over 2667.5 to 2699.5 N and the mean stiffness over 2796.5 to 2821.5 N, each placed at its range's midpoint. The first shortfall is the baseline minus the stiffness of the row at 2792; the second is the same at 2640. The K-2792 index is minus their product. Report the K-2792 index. 0.26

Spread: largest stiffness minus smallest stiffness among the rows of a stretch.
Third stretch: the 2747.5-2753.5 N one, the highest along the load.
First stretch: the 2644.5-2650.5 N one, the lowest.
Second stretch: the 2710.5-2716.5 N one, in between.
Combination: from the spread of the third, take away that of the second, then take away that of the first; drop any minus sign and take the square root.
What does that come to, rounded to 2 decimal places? 0.18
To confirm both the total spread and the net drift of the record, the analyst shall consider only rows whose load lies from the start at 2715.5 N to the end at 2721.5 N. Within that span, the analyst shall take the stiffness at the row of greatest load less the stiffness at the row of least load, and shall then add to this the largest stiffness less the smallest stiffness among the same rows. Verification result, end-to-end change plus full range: 1.4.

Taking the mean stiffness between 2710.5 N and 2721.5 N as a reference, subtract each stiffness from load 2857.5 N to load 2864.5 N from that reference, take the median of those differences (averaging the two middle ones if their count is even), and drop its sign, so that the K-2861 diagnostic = 2.5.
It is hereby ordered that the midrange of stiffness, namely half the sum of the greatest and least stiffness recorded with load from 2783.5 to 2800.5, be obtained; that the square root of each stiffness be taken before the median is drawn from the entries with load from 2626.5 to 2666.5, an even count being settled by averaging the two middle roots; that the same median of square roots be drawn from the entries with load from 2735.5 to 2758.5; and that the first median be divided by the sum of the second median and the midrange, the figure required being 0.220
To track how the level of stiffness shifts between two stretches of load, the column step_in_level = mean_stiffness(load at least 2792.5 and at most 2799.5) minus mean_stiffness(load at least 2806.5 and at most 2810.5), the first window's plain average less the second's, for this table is -2.5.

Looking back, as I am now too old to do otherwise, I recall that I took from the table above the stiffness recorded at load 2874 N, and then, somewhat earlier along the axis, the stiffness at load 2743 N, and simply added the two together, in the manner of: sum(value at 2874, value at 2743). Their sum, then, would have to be 26.4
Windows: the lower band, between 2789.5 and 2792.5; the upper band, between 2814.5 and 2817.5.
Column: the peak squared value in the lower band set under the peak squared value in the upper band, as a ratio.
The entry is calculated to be 2.2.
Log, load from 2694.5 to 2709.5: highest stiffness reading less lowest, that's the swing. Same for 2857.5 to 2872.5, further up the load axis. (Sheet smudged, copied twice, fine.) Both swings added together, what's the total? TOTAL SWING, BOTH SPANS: 2.5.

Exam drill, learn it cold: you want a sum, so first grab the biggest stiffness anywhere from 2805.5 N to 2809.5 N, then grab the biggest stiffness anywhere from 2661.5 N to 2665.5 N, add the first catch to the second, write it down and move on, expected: 26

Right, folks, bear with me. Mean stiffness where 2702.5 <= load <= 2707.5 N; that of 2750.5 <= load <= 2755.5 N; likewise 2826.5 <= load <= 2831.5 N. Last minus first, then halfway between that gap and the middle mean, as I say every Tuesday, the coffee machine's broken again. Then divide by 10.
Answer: 0.65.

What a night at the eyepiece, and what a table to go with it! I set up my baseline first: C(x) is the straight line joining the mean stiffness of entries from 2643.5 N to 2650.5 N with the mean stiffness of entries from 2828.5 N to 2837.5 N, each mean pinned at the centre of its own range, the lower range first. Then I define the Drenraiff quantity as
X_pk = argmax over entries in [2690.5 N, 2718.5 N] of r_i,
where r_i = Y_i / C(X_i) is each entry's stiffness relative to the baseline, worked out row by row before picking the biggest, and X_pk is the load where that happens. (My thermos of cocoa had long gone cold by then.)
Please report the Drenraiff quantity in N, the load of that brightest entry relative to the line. 2715 N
